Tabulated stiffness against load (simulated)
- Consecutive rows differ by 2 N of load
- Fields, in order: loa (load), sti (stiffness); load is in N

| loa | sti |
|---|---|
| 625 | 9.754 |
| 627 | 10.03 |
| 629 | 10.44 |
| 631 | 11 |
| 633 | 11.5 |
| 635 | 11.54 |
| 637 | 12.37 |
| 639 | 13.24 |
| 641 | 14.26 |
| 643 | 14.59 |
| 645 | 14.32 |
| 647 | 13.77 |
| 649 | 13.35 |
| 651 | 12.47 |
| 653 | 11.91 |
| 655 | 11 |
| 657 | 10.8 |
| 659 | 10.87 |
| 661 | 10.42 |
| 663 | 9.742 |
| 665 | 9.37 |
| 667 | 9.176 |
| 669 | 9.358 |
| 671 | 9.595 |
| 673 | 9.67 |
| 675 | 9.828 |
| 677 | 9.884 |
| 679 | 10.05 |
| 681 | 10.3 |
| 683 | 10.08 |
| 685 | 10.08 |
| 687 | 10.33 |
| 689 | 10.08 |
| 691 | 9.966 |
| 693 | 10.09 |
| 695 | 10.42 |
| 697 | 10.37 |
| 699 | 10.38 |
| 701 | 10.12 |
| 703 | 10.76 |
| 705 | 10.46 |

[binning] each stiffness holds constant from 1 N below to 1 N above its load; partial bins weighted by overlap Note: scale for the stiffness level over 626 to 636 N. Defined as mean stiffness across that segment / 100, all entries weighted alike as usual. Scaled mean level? 0.109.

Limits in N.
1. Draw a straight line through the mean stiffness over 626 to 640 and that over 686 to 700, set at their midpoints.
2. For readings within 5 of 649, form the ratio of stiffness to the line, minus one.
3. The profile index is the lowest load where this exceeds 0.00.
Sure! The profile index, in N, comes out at 645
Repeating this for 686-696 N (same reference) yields 695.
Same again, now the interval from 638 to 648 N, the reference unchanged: 639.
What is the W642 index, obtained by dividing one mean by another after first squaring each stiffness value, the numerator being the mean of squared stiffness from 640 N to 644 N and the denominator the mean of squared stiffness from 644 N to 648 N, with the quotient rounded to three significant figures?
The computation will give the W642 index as 1.05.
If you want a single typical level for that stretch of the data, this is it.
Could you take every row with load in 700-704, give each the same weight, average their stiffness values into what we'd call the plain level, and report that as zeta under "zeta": 10.4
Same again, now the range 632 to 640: 12.2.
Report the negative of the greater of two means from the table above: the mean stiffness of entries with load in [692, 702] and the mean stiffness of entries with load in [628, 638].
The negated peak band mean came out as -11.4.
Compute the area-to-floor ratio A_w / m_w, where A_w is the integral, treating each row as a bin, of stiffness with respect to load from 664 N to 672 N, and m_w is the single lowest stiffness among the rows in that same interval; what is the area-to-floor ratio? 8.2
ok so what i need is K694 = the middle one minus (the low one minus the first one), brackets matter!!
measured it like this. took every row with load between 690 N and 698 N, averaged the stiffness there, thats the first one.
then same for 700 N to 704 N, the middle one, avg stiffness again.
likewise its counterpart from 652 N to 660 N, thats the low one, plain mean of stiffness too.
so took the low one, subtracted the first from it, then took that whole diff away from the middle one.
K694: 9.5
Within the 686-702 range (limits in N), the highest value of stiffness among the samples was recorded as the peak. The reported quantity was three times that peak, 31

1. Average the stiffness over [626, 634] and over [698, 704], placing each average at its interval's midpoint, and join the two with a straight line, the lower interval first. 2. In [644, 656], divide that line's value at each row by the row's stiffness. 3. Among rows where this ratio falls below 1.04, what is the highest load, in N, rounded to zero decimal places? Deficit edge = 655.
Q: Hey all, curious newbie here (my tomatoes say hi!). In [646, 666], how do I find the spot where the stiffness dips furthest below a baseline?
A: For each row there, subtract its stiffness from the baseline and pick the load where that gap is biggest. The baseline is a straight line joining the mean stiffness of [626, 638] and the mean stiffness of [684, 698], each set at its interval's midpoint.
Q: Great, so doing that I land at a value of 665 N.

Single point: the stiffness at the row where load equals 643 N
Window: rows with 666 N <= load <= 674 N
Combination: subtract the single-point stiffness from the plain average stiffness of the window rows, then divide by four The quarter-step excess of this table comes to -1.3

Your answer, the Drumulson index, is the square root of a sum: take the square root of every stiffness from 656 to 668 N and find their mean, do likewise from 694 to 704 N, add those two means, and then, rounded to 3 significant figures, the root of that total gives 2.53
